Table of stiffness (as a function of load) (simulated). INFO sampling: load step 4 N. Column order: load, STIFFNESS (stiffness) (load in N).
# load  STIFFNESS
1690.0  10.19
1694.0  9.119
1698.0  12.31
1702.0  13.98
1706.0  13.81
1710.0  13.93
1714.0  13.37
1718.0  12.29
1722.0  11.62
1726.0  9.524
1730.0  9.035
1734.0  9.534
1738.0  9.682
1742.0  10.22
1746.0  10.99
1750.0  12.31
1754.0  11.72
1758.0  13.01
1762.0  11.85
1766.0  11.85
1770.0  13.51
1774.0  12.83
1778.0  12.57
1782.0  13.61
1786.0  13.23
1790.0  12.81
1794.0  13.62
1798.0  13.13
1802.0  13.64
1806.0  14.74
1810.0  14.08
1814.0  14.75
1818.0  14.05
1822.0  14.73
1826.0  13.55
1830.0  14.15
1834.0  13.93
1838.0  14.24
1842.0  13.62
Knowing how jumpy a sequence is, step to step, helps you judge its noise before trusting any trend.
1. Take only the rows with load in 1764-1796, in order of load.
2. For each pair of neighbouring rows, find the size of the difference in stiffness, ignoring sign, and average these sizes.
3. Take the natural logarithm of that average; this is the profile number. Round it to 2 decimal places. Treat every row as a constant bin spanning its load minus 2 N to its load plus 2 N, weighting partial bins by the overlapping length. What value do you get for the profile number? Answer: -0.29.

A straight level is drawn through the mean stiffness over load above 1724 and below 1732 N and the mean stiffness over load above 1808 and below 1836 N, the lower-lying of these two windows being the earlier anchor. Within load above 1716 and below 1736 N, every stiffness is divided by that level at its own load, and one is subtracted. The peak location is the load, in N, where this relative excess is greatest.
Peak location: 1718.0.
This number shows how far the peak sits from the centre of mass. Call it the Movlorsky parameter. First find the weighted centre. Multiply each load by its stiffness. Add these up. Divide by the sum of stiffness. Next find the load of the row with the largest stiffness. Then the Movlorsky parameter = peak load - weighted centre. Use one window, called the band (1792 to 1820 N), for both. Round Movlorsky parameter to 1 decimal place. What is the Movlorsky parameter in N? 7.8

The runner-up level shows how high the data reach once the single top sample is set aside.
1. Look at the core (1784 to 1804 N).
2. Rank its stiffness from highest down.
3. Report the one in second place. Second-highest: 13.62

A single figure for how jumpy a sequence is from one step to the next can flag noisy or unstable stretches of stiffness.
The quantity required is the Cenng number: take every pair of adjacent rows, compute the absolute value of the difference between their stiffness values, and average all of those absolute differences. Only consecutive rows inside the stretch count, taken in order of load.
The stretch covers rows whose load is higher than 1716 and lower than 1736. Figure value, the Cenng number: 0.94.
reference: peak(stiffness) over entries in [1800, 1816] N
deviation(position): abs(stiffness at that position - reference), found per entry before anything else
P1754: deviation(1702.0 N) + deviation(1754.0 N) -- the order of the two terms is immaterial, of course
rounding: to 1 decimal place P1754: 3.8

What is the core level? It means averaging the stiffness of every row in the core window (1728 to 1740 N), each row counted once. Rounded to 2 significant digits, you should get 9.4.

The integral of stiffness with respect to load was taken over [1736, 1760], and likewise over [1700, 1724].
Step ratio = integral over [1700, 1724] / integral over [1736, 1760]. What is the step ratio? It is 1.2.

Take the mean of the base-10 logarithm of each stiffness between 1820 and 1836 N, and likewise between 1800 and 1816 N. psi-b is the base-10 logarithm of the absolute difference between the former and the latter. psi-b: -2.19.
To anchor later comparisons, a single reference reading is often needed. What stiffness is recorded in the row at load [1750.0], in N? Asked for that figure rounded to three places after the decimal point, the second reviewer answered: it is 12.310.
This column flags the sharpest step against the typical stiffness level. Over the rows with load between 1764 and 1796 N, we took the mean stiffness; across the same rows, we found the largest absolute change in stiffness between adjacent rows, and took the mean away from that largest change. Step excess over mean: -11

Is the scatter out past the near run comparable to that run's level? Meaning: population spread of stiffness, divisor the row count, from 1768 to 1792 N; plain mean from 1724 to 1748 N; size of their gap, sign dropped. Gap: 9.4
